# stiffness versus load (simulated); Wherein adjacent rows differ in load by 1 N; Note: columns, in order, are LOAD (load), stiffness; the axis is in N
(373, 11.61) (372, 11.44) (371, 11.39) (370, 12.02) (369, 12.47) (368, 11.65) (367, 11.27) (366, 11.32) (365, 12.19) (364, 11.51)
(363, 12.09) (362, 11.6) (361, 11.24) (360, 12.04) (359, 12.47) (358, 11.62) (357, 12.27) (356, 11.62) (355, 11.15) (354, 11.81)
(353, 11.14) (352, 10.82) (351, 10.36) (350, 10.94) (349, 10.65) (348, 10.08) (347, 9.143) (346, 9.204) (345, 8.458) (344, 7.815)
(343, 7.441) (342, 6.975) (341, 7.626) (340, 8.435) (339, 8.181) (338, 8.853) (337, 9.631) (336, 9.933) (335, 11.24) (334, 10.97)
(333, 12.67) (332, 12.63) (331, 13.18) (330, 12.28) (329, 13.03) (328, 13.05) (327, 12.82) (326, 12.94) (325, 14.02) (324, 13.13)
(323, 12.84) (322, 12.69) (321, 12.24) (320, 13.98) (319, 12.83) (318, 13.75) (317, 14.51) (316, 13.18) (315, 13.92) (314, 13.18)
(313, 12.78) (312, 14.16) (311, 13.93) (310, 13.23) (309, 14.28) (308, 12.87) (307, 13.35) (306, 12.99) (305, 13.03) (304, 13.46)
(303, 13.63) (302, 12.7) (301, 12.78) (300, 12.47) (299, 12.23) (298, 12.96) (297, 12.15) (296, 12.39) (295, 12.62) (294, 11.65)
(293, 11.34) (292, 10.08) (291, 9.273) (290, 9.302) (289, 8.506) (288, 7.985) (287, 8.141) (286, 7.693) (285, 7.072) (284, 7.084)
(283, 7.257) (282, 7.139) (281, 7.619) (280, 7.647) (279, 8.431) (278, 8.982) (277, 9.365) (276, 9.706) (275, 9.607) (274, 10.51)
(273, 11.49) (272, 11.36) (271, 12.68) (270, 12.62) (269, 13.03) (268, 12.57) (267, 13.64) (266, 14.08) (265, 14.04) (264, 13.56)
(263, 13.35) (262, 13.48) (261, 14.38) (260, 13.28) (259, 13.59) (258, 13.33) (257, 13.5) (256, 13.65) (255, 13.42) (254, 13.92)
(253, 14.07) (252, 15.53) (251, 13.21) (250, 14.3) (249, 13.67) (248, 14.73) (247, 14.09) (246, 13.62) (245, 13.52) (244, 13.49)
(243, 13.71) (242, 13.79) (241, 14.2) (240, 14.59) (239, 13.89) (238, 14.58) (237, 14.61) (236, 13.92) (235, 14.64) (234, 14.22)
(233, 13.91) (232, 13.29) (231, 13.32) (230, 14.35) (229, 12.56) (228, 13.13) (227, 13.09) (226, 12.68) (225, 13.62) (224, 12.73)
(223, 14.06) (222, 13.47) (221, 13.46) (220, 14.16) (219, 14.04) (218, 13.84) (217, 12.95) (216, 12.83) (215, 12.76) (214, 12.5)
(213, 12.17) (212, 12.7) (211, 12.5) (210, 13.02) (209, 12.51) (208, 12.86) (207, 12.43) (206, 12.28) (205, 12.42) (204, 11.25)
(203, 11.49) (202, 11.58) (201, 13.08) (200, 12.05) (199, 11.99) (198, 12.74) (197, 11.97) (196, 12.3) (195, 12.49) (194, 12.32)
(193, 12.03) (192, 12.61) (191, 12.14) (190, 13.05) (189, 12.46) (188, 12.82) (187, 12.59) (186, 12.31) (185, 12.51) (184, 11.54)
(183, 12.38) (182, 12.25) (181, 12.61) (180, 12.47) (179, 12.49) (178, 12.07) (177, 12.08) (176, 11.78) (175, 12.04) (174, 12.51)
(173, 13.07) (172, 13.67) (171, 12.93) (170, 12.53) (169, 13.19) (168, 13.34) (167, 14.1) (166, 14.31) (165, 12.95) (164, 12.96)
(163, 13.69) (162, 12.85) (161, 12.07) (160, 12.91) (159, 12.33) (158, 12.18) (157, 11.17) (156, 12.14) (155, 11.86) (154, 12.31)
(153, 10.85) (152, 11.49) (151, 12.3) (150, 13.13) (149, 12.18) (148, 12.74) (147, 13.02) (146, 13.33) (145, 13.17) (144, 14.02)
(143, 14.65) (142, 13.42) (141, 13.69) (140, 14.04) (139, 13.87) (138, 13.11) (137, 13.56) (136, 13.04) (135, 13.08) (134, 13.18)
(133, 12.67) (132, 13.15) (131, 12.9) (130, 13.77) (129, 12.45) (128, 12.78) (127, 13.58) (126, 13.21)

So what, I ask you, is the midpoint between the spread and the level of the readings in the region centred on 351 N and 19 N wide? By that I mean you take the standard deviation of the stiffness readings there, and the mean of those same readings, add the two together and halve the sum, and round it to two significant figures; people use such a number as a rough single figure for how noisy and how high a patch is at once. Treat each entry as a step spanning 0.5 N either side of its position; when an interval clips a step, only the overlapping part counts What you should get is 6.0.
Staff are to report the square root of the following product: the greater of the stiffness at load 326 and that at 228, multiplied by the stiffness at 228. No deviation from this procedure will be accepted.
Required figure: 13.1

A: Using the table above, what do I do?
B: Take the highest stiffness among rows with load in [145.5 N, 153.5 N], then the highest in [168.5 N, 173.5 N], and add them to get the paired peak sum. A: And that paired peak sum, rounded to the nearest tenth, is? 27.0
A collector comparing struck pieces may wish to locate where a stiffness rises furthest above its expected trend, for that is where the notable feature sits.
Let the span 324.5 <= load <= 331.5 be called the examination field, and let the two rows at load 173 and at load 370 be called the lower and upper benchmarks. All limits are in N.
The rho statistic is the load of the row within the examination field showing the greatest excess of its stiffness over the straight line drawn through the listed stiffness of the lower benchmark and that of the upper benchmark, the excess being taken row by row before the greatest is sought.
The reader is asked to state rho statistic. 325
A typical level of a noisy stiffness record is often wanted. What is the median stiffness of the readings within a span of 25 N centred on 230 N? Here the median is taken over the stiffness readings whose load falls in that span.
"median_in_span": 13.9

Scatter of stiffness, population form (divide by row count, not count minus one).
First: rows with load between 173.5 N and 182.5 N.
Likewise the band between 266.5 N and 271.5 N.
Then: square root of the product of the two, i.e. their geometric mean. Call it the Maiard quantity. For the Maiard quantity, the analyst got 0.33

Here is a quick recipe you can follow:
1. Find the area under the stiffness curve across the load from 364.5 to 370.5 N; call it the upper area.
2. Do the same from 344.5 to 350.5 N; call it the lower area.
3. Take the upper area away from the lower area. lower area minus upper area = -12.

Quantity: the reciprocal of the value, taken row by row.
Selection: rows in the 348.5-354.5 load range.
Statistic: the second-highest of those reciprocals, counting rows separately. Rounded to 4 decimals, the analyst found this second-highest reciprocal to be 0.0939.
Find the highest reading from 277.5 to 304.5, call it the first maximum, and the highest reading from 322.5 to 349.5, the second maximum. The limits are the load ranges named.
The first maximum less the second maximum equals -0.39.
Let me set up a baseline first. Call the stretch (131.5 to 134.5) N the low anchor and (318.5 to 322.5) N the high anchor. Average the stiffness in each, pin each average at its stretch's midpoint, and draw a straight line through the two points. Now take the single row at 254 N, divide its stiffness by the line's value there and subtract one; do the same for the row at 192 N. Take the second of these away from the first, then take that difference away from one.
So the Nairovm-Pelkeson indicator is 0.90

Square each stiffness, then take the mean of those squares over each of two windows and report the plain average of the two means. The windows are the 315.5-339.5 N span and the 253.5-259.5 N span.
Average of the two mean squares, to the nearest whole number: 169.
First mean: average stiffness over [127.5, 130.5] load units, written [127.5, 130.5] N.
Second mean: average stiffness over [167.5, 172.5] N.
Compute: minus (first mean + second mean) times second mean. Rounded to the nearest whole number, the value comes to -343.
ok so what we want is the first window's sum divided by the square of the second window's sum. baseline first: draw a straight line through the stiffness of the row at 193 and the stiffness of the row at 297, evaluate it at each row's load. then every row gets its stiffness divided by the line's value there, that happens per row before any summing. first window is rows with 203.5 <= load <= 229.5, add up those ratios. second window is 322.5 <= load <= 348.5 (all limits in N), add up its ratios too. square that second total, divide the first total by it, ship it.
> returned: 0.054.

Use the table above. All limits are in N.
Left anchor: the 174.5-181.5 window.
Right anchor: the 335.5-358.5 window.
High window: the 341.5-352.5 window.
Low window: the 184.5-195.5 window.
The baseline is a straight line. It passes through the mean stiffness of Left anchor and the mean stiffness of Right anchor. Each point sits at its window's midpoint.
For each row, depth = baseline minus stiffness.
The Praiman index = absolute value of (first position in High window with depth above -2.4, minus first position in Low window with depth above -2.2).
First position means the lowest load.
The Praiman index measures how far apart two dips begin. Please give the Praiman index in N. 157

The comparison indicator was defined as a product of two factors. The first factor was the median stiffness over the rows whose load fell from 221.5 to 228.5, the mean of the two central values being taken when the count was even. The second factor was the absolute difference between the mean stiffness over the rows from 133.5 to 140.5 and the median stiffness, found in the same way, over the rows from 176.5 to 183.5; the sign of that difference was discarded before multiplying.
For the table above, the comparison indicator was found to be 13.5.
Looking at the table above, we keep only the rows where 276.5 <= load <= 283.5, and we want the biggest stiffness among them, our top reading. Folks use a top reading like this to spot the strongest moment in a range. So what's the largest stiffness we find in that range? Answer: 9.365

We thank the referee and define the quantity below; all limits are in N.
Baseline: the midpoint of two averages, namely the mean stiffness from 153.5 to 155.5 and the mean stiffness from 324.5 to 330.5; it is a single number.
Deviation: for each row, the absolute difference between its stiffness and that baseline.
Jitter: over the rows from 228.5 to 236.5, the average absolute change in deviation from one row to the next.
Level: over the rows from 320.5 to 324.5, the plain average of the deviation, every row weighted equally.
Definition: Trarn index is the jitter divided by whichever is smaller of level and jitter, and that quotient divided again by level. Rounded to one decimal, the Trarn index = 6.5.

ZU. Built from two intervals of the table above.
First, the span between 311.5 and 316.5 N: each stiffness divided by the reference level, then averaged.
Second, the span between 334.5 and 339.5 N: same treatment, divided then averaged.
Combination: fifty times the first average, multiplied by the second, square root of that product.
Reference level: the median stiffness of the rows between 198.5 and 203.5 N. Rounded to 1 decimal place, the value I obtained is 6.7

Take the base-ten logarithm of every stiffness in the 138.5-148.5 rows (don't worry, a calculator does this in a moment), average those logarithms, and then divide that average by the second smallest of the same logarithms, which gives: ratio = 1.02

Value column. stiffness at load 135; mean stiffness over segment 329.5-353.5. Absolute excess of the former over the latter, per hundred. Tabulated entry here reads 0.031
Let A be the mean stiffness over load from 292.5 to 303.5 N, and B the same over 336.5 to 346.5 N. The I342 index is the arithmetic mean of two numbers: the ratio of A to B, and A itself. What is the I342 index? 6.98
